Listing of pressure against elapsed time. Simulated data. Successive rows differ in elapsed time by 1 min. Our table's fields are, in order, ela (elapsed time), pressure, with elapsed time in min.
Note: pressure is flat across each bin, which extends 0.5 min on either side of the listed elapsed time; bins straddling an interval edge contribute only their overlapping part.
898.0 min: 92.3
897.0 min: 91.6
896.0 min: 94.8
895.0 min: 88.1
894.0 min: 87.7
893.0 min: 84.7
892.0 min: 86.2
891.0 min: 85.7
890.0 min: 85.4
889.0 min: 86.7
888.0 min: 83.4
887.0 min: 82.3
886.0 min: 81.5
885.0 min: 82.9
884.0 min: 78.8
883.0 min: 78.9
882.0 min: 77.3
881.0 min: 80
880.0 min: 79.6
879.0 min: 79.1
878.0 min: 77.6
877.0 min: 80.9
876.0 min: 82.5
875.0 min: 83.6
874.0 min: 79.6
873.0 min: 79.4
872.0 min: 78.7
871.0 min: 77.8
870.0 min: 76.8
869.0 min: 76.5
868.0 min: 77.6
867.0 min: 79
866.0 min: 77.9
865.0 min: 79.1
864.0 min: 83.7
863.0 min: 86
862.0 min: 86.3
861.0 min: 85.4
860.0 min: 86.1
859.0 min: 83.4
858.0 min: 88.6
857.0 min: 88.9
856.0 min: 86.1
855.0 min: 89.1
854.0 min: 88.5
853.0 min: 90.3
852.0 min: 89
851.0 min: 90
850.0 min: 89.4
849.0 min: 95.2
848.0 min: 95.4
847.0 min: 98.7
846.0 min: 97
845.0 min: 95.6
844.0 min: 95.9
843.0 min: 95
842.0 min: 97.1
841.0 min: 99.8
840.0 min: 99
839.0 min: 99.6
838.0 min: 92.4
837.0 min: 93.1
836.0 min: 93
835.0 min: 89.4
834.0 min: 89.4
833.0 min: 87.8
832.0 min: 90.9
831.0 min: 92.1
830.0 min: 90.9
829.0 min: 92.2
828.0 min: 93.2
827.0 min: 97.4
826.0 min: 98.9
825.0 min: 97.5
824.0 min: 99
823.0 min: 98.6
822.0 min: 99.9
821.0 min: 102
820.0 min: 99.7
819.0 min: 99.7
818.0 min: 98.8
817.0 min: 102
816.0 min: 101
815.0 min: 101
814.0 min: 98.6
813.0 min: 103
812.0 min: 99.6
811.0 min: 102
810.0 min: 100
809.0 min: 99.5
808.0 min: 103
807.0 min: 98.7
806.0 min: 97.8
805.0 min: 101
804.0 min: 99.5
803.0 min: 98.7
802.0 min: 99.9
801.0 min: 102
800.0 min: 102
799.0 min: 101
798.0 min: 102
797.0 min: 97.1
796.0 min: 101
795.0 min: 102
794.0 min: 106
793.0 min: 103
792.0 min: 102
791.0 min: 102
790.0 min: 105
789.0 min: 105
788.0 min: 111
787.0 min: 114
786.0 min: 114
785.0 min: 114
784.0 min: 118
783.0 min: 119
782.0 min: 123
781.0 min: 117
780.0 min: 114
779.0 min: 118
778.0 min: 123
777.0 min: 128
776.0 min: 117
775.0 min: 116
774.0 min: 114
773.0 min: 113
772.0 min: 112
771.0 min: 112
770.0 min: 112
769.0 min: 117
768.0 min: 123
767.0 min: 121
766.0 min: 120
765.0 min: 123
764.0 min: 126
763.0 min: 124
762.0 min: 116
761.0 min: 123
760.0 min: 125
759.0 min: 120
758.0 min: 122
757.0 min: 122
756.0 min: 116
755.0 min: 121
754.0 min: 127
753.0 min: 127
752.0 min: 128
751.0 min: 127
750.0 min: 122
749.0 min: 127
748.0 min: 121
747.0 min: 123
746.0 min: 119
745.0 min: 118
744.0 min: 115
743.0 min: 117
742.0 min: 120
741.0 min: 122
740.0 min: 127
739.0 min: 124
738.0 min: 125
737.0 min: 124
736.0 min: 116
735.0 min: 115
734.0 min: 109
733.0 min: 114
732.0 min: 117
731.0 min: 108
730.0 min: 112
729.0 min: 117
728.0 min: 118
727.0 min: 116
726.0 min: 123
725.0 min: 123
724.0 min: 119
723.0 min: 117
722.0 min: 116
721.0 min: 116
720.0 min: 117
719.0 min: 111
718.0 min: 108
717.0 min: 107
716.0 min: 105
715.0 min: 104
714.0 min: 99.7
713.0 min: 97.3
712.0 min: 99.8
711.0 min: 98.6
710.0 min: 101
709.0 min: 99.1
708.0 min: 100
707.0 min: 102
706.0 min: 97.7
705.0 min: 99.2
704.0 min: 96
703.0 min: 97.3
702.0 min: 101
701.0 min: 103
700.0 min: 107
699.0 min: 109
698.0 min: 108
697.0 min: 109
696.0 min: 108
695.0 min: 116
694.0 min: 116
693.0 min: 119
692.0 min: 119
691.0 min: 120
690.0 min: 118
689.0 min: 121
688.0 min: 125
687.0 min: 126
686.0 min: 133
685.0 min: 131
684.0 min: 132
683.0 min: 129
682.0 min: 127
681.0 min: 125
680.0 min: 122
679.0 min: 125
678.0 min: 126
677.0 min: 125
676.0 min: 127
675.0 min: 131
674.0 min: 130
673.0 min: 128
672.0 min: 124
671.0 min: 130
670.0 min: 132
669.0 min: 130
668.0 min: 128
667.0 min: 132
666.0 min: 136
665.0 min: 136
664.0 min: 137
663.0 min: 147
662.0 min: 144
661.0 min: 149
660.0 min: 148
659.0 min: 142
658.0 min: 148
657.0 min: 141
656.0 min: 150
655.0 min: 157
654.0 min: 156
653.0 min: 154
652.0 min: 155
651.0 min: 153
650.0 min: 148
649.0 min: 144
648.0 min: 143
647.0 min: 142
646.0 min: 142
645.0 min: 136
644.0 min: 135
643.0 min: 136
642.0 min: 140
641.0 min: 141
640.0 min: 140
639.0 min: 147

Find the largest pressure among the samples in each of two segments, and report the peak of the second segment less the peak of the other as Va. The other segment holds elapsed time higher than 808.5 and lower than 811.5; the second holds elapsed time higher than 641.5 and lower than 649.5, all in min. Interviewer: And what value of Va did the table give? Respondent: 42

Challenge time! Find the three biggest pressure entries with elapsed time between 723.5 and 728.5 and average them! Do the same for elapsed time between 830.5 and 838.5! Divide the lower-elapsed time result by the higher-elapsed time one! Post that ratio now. 1.31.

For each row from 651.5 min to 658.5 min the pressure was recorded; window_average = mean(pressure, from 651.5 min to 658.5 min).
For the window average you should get 152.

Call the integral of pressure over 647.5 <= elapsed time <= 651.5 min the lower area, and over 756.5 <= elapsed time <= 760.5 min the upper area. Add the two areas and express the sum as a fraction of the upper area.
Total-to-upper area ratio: 2.20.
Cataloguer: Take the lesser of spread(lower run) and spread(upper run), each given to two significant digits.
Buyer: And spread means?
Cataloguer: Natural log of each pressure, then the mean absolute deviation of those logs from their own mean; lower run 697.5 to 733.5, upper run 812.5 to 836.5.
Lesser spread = 0.043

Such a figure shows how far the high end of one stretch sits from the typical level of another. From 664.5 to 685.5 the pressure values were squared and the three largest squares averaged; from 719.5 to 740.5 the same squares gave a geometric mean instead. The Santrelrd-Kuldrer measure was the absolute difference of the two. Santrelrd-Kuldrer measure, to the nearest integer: 4295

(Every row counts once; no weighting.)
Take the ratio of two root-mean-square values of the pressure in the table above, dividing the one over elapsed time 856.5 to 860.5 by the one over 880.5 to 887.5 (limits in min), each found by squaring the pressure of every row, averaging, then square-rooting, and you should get 1.08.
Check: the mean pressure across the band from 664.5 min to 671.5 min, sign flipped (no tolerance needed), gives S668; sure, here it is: -132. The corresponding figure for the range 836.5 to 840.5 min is -96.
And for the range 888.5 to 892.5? -86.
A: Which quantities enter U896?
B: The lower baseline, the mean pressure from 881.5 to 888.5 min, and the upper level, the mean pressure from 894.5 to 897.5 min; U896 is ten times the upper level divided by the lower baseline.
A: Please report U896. 11.3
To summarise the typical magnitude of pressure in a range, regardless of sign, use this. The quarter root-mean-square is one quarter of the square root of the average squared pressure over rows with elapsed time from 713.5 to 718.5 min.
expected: 26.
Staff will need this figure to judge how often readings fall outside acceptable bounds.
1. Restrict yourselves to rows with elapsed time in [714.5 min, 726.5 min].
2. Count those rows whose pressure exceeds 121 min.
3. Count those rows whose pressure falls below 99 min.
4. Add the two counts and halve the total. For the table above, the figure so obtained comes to 1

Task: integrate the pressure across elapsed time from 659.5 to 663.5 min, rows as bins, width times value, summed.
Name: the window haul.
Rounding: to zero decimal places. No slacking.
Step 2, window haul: 588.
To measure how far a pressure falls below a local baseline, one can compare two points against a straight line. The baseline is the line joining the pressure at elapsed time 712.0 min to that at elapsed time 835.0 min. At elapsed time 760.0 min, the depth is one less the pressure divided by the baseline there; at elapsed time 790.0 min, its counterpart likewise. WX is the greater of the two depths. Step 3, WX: -0.13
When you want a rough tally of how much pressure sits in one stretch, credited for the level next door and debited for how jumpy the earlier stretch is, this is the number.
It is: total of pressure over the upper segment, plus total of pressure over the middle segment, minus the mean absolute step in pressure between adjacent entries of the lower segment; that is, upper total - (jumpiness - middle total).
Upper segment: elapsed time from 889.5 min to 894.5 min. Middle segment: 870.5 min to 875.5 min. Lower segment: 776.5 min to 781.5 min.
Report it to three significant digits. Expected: 825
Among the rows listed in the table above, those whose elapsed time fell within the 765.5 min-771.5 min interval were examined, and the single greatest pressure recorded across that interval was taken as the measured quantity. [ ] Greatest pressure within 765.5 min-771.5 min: 123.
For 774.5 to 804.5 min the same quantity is 128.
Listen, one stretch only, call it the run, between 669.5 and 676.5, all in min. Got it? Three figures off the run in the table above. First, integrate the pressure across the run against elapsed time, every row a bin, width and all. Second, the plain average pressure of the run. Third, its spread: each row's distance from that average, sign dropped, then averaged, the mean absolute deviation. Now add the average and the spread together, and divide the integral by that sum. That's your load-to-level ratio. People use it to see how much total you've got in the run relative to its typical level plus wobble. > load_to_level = 7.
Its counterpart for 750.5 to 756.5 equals 6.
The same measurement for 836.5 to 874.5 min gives 35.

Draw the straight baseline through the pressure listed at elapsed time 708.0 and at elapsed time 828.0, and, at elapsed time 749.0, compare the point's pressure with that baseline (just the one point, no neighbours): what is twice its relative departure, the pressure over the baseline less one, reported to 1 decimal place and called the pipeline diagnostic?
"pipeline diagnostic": 0.6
